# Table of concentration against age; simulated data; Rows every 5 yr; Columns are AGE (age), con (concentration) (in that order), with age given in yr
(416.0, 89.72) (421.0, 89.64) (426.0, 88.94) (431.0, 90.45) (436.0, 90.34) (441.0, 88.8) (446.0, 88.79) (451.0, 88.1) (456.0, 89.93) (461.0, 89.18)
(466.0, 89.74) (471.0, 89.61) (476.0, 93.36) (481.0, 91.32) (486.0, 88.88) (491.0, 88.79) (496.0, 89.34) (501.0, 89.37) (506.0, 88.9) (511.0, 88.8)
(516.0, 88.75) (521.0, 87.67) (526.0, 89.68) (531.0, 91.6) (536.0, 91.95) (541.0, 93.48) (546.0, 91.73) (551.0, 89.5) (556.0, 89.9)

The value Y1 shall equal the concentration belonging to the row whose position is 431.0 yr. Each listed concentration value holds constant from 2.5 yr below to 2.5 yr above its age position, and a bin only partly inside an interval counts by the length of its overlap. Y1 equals 90.45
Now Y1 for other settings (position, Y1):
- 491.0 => 88.79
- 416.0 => 89.72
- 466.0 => 89.74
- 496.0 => 89.34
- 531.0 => 91.6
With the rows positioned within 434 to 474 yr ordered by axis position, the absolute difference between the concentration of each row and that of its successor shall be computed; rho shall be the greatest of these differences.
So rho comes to 1.8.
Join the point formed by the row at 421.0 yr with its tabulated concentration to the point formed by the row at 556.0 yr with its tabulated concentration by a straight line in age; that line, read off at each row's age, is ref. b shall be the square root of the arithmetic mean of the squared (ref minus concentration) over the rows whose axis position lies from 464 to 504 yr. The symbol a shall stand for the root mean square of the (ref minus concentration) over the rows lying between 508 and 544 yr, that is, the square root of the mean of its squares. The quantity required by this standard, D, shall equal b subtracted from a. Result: 0.5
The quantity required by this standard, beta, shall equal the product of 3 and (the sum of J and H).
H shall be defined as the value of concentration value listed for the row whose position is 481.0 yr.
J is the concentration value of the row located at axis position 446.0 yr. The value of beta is 540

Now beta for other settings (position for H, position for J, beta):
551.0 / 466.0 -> 538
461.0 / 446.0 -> 534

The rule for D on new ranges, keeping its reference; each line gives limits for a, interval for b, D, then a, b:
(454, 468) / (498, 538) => -1.0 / 0.3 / 1.4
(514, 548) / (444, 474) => 1.3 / 2.1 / 0.8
